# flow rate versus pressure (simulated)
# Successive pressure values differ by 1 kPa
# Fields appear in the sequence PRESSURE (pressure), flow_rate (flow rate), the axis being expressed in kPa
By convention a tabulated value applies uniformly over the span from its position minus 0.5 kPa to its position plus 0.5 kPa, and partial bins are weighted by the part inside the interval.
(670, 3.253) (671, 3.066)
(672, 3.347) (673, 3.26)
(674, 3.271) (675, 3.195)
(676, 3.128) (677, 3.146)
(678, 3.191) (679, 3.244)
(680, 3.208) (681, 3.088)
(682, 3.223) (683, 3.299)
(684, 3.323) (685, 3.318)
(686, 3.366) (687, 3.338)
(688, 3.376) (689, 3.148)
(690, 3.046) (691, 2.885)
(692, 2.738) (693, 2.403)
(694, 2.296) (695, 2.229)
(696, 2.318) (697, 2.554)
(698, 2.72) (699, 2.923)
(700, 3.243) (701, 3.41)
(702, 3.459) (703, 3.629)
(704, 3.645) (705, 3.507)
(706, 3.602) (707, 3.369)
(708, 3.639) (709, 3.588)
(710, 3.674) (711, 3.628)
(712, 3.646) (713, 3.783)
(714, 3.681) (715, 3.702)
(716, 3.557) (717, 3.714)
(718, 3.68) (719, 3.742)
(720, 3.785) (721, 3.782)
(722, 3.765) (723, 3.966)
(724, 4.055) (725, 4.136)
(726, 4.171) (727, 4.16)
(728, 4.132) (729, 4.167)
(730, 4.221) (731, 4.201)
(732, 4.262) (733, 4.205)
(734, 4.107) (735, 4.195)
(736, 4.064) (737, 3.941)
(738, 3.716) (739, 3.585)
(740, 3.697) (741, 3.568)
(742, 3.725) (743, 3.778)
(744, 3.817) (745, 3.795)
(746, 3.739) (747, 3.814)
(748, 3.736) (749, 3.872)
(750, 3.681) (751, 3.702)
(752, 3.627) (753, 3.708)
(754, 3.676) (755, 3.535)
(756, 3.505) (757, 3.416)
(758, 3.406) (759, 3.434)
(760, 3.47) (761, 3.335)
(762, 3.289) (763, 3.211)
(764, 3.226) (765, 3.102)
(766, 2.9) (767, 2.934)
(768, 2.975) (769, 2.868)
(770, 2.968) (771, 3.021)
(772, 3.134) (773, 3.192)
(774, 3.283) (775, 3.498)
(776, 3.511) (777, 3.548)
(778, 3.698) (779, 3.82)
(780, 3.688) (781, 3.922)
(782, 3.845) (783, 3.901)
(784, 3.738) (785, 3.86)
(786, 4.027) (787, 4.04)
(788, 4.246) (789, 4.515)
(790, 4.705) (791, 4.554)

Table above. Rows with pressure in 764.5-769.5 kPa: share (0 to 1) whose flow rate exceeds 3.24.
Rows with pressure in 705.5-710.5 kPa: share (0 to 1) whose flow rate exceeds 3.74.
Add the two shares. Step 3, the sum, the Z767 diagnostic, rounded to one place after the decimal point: 0.0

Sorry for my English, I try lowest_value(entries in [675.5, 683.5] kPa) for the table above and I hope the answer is 3.088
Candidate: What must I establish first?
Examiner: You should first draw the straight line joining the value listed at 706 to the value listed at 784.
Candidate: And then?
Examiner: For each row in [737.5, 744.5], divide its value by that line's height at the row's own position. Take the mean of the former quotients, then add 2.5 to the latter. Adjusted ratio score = 3.51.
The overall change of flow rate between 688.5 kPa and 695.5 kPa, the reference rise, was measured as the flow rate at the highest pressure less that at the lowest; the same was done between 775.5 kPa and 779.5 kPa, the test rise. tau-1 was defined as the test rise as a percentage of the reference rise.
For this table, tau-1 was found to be -34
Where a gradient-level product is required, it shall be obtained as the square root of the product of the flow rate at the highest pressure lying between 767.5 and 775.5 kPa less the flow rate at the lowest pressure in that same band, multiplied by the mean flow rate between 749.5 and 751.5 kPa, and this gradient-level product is 1.4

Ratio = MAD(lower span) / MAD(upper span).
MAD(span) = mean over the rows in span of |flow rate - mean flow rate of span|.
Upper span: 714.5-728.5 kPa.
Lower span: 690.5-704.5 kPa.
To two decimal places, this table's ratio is 2.24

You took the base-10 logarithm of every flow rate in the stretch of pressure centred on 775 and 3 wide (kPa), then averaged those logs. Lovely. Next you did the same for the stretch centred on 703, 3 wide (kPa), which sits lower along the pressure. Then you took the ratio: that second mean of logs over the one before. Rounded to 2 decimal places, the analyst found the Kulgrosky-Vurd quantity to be 1.03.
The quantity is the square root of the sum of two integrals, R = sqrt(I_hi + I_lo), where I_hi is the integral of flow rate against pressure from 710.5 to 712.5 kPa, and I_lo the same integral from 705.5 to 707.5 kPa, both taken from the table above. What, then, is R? 3.77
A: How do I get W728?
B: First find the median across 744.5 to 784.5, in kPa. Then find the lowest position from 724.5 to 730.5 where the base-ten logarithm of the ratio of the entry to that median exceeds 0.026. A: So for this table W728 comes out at 725 kPa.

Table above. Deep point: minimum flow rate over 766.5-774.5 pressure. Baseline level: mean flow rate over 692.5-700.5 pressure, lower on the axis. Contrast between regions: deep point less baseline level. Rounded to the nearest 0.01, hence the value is 0.28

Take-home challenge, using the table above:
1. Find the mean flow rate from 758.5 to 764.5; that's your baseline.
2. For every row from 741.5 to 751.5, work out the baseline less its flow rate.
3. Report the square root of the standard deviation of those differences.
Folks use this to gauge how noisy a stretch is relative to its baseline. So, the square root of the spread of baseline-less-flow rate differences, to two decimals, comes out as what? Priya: 0.24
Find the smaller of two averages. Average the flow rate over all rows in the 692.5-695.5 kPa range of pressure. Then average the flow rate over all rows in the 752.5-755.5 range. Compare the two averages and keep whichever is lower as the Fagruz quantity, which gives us 2.31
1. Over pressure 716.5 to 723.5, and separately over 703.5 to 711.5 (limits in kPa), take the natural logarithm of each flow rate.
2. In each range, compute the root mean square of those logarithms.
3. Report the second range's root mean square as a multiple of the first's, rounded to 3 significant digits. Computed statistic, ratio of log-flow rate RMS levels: 0.960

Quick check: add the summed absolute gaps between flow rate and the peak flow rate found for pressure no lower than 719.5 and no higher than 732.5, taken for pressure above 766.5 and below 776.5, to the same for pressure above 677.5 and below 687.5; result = 21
